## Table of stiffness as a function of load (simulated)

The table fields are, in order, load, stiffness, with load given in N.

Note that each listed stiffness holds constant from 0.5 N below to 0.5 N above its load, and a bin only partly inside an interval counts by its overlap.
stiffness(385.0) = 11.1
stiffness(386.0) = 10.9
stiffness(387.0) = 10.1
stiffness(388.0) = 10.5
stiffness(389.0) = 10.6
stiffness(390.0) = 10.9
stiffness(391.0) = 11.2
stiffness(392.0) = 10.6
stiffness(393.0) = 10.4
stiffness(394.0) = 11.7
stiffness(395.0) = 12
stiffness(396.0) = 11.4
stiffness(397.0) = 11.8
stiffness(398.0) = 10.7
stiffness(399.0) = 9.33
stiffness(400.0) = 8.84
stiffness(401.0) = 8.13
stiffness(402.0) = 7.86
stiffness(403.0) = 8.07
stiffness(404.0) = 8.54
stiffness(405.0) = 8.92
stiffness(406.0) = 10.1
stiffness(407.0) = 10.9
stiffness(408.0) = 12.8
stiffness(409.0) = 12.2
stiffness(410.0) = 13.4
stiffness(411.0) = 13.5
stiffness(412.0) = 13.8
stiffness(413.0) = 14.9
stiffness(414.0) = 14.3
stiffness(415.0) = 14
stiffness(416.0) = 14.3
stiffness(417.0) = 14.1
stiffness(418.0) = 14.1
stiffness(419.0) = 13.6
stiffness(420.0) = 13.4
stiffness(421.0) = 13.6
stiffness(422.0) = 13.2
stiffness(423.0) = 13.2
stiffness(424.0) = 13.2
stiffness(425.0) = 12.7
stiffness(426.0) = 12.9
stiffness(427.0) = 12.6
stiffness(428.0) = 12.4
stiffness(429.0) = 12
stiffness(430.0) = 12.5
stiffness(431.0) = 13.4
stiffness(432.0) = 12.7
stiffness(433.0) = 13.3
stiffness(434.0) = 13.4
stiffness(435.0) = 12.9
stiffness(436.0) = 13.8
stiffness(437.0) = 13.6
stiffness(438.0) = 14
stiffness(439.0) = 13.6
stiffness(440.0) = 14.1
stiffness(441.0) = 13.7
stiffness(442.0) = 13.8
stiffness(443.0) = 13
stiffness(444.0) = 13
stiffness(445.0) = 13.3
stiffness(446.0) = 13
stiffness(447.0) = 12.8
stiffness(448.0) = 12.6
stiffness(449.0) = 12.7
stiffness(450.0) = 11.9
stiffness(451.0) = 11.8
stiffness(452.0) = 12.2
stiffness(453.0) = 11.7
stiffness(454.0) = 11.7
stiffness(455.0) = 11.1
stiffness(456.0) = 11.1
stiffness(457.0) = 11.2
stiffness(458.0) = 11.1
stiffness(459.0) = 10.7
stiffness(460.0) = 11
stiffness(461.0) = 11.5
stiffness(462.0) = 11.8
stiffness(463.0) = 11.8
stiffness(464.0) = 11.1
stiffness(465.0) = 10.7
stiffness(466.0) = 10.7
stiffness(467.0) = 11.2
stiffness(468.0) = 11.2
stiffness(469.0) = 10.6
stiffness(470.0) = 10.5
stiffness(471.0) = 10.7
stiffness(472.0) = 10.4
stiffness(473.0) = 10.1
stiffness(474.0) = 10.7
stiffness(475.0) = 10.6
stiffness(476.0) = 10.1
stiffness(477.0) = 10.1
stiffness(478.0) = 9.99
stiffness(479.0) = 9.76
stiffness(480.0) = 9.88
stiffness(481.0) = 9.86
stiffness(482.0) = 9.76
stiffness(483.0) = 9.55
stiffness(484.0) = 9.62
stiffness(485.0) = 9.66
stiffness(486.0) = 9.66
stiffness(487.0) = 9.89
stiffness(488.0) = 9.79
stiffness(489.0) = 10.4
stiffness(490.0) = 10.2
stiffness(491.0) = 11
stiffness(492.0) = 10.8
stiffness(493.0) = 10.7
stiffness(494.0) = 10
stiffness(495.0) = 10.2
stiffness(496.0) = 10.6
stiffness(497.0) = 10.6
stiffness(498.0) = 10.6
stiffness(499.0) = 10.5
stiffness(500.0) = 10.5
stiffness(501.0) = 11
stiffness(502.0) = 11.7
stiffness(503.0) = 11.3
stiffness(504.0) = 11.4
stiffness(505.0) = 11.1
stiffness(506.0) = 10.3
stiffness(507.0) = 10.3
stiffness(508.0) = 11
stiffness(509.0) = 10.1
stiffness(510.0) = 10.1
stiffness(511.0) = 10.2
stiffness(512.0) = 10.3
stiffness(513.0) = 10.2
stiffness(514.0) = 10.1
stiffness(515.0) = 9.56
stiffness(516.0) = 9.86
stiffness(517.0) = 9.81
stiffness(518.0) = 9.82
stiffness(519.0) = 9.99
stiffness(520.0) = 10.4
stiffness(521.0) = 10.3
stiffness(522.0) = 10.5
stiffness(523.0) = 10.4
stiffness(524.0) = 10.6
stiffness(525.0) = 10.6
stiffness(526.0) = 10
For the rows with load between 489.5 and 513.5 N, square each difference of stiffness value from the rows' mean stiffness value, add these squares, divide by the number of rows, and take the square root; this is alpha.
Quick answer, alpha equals 0.45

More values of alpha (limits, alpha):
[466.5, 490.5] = 0.47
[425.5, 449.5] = 0.54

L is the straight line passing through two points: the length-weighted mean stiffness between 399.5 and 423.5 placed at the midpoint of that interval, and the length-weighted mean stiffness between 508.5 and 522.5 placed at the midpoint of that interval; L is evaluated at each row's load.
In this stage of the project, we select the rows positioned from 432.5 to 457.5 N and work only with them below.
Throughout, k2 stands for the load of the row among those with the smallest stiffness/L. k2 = 455.0 N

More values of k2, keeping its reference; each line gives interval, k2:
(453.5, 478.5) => 478.0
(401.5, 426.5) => 402.0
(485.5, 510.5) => 486.0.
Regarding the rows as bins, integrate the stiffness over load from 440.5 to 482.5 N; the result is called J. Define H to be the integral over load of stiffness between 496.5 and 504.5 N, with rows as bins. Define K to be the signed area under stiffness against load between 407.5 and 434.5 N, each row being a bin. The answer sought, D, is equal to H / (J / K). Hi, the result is 66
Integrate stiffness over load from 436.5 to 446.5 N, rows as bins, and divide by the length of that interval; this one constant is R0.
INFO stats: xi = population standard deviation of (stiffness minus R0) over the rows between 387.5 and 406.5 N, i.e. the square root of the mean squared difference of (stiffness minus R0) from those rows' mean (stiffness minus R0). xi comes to 1.3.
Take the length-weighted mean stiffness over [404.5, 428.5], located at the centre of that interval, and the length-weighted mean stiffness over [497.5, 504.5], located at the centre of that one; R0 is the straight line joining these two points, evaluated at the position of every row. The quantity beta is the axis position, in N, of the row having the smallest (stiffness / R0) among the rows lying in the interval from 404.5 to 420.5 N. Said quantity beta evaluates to 405.0 N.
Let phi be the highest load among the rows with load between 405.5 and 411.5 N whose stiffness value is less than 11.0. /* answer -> 407.0 N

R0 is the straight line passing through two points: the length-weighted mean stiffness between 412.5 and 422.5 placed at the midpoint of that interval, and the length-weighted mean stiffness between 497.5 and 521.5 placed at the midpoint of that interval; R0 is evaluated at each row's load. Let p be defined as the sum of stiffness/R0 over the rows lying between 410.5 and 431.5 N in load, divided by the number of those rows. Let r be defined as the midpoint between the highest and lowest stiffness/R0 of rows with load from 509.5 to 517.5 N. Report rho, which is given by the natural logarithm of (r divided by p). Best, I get -0.01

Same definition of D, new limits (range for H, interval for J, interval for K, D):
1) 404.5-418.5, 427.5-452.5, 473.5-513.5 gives 231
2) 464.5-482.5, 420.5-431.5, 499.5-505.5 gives 88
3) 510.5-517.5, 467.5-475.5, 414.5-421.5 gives 80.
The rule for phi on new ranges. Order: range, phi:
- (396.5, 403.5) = 403.0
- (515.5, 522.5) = 522.0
